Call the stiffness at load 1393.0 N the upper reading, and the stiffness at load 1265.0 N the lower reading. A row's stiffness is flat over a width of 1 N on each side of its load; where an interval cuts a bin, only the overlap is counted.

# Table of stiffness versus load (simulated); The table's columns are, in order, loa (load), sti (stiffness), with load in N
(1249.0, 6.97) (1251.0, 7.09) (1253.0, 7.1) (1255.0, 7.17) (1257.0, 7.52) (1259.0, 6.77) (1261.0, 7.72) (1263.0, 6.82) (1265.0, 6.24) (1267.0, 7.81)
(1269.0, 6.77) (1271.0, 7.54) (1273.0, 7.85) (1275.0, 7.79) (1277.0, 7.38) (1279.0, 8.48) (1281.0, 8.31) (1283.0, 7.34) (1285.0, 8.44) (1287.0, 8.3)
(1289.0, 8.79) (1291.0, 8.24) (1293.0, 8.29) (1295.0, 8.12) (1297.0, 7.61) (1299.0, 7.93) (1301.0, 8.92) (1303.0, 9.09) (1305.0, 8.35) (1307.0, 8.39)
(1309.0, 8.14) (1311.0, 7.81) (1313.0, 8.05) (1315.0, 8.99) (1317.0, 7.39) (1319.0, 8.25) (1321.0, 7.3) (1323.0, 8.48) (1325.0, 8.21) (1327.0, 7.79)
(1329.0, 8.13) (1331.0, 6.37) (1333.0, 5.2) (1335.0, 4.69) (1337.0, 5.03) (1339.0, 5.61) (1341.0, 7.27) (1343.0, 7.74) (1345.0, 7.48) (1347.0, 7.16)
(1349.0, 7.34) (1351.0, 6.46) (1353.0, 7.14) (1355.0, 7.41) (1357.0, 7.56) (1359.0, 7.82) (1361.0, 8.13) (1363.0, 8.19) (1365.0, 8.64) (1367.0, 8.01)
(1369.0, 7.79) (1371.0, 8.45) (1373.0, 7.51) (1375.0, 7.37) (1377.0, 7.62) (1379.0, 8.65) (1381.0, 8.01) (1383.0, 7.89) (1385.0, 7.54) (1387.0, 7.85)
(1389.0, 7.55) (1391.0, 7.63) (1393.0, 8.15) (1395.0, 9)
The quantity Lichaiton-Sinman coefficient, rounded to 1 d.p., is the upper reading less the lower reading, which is 1.9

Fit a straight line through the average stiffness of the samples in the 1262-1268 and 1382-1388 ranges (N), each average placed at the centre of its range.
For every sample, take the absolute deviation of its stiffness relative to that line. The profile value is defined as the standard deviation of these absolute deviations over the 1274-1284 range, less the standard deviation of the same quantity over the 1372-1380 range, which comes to 0.14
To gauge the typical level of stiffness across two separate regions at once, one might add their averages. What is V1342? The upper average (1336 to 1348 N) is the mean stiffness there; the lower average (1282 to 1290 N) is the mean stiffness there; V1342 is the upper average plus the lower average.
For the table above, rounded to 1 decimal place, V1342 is 14.9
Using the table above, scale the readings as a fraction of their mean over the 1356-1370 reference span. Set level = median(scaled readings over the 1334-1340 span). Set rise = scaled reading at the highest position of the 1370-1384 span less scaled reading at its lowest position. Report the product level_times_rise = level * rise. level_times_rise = -0.04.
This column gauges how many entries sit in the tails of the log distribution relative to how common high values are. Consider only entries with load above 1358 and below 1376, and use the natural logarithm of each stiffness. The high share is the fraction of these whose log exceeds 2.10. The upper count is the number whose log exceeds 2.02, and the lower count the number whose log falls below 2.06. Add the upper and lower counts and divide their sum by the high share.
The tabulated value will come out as 33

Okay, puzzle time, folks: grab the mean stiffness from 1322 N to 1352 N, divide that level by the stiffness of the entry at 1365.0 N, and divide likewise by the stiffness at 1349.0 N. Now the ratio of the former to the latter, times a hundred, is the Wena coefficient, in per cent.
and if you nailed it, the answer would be 85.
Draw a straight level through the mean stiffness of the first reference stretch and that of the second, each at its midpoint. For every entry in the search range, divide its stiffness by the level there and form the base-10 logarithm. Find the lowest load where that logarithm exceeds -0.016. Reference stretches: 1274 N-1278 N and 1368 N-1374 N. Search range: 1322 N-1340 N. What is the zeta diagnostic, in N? 1323.0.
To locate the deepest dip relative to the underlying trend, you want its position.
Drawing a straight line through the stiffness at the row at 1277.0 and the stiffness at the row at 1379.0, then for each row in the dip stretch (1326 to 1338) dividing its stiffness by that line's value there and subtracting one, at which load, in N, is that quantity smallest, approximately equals 1335.0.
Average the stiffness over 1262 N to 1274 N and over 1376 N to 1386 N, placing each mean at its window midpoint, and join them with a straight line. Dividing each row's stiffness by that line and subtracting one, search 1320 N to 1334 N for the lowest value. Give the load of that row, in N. 1333.0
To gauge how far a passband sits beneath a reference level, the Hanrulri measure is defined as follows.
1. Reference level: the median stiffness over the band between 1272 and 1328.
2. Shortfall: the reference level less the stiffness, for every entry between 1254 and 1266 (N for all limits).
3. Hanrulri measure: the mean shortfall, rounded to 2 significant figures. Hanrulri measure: 1.2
